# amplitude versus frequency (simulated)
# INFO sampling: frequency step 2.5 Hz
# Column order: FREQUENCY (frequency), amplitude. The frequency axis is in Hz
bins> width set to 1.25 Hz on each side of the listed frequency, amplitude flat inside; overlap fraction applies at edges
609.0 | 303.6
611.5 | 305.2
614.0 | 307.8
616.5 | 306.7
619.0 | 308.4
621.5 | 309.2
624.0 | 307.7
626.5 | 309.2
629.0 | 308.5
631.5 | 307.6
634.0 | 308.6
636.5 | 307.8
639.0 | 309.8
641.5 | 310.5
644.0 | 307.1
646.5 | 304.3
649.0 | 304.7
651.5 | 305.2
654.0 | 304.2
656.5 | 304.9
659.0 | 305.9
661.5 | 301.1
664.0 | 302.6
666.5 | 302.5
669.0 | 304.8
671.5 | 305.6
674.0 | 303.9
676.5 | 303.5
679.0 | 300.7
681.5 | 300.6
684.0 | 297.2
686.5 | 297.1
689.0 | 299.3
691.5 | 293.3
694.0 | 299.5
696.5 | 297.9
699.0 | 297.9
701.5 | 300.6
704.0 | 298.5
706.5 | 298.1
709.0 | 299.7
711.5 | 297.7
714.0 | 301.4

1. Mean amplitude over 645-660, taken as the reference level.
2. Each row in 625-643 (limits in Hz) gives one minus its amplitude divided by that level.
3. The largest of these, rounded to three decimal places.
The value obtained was -0.009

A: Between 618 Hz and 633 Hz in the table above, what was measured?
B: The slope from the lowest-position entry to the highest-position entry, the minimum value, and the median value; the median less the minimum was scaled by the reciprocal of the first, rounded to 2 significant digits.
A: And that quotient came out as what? -13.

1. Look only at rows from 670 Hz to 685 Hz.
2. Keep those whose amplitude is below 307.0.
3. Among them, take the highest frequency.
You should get 684.0 Hz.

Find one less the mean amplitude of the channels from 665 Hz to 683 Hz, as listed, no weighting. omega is -302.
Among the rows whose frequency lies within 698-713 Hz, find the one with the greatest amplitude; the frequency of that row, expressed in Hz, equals 701.5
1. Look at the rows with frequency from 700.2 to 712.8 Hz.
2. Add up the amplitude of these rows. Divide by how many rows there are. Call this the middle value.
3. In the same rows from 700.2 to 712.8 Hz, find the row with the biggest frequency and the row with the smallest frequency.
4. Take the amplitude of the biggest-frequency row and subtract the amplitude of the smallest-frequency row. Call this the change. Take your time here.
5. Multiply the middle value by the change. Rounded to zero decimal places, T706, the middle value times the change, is -867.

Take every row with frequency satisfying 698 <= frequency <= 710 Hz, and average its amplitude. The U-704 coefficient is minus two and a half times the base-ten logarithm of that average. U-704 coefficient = -6.19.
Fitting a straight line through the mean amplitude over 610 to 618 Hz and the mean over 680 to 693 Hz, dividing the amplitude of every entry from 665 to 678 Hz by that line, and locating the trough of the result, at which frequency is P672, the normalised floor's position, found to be 666.5 Hz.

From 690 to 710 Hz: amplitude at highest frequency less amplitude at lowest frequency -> 6.4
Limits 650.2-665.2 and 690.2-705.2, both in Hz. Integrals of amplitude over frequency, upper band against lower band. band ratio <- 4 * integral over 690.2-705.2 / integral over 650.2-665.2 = 3.92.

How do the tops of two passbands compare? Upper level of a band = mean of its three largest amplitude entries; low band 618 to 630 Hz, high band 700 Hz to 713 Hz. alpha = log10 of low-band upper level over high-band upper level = 0.0134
